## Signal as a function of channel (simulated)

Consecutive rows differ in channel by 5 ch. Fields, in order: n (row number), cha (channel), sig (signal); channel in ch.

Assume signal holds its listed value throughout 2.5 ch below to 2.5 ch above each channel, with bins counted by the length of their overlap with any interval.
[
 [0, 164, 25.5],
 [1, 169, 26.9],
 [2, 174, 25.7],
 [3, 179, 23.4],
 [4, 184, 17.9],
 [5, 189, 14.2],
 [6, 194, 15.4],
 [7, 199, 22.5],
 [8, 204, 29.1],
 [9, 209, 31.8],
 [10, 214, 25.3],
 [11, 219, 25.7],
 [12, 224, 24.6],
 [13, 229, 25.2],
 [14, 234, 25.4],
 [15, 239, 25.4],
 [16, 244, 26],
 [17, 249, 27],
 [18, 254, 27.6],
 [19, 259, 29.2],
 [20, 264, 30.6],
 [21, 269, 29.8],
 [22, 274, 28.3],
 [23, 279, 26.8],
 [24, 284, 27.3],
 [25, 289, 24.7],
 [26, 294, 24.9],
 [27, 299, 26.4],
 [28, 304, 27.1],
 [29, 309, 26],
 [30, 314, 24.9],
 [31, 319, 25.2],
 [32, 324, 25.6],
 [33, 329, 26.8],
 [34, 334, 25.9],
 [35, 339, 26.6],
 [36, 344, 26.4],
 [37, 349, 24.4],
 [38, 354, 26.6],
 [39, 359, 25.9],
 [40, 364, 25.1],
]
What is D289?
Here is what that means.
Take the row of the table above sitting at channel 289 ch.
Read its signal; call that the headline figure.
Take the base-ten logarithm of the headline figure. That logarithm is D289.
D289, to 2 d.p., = 1.39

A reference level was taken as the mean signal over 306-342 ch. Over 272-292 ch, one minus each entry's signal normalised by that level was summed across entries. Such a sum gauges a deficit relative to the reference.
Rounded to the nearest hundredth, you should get -0.14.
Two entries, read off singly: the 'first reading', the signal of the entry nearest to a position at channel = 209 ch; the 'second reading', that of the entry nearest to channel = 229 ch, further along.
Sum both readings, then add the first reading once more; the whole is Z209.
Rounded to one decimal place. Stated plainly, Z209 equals 88.8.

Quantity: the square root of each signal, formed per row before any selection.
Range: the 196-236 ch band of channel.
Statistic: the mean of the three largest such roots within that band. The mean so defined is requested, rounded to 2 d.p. 5.37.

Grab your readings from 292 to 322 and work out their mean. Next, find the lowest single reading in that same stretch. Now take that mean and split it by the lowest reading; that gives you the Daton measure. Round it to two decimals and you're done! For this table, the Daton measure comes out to 1.03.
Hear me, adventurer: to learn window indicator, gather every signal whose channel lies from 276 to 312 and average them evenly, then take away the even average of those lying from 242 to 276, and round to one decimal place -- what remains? -2.2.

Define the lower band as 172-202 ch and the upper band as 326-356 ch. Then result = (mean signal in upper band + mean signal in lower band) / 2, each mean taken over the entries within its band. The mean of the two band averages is 23.0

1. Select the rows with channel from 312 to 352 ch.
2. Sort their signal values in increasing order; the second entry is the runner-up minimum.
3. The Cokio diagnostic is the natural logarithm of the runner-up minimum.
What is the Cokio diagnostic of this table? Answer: 3.21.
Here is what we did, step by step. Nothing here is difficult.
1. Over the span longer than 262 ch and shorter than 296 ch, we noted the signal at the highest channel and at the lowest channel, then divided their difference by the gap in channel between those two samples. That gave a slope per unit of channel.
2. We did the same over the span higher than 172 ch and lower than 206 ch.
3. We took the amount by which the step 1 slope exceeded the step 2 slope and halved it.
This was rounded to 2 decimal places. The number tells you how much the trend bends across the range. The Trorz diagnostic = -0.15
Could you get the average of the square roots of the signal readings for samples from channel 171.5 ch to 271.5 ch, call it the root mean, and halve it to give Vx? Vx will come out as 2.49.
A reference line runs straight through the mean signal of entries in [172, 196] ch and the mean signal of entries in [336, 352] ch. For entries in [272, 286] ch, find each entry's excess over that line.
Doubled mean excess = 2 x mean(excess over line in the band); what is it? 8.6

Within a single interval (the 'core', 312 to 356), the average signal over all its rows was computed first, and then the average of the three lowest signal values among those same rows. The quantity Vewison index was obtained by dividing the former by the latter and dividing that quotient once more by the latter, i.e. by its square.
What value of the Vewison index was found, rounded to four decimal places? 0.0419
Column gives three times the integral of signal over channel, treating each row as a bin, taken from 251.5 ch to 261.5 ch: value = 852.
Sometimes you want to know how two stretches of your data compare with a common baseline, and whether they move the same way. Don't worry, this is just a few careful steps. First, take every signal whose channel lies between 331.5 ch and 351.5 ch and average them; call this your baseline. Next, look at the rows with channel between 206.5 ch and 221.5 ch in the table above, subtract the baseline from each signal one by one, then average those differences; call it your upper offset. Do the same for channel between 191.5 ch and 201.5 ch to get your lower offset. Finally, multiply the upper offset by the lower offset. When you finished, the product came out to -12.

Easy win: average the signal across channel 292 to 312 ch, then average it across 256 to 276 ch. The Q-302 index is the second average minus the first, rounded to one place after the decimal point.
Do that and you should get 3.4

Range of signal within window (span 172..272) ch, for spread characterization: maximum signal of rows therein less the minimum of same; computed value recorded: 18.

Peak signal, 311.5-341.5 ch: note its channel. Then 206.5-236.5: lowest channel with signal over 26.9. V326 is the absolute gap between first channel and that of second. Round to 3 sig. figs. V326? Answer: 120 ch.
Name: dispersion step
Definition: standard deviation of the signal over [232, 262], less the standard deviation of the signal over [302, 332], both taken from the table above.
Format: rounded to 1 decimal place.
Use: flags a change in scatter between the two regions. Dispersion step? 0.6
